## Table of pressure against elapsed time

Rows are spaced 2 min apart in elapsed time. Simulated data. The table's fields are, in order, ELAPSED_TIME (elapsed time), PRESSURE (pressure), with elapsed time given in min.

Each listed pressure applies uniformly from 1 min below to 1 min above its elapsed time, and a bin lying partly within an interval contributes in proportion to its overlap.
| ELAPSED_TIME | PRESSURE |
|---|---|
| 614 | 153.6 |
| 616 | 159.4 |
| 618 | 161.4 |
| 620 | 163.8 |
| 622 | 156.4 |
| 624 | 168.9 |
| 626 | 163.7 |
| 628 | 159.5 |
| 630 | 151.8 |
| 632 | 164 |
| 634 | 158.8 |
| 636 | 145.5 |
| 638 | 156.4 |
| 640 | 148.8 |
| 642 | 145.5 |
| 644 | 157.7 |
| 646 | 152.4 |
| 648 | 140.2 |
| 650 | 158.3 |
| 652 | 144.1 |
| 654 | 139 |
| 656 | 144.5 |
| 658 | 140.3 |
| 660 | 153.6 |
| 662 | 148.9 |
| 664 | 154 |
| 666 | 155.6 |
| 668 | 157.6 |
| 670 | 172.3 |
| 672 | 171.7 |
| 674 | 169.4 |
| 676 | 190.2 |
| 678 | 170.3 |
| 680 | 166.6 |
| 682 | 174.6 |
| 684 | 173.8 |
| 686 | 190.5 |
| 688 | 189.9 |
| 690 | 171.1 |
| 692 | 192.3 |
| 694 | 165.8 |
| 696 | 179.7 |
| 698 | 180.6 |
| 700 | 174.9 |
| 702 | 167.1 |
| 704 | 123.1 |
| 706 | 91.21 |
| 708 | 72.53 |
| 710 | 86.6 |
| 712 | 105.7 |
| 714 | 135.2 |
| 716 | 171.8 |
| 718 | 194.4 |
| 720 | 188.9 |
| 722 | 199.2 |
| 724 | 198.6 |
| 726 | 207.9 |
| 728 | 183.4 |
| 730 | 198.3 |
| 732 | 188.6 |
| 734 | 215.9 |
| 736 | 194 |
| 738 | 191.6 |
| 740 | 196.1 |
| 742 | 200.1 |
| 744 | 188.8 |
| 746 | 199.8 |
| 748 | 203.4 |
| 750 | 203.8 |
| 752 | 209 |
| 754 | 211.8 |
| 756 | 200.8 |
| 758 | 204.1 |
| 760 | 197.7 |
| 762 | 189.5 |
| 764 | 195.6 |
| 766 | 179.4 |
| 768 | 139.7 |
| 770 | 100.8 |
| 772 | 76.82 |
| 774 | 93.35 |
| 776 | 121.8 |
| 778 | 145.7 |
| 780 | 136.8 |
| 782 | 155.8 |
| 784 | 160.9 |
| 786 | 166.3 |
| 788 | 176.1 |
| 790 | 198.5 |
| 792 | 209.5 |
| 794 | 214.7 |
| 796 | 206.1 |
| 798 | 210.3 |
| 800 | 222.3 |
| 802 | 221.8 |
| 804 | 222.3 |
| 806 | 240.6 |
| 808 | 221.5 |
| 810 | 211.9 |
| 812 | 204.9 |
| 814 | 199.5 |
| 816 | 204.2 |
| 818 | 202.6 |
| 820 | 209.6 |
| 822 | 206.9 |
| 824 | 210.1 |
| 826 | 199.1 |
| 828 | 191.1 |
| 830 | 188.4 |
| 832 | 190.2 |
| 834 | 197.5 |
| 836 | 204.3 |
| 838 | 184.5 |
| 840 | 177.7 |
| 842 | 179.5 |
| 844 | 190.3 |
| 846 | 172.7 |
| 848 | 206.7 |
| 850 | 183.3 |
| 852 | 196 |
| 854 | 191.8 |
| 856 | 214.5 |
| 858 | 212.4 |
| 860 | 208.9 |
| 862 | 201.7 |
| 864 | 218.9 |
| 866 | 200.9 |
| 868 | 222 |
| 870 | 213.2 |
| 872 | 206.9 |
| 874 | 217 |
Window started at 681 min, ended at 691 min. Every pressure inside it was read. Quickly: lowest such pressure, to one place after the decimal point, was 171.1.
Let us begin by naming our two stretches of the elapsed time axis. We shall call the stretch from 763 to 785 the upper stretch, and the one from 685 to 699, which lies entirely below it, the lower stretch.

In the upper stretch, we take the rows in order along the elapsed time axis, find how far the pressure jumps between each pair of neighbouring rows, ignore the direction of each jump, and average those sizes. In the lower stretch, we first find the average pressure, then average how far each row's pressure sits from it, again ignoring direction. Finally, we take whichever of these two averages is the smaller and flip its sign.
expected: -8.1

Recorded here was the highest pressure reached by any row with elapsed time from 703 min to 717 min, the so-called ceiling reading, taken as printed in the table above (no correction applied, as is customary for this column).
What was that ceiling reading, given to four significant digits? 171.8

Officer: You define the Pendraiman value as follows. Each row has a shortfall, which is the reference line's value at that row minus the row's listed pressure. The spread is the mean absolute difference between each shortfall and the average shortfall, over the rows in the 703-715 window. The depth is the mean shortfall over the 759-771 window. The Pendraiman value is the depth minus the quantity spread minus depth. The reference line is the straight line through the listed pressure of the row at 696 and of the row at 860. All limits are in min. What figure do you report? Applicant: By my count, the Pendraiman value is 31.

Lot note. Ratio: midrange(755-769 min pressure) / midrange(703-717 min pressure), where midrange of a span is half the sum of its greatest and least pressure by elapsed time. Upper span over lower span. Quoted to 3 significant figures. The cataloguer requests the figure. 1.41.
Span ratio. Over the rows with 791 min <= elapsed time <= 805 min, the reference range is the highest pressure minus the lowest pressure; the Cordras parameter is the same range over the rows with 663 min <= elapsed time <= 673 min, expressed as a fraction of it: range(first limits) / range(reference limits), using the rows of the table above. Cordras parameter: 1.13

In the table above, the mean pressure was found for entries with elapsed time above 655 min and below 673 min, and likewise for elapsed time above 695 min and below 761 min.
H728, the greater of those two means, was 178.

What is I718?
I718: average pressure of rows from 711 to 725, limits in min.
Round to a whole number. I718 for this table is 171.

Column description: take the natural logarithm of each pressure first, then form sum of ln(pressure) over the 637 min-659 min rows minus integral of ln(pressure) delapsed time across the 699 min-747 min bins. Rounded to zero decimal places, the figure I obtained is -190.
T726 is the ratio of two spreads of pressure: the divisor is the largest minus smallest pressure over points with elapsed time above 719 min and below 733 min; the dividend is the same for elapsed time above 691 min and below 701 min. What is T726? 1.1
